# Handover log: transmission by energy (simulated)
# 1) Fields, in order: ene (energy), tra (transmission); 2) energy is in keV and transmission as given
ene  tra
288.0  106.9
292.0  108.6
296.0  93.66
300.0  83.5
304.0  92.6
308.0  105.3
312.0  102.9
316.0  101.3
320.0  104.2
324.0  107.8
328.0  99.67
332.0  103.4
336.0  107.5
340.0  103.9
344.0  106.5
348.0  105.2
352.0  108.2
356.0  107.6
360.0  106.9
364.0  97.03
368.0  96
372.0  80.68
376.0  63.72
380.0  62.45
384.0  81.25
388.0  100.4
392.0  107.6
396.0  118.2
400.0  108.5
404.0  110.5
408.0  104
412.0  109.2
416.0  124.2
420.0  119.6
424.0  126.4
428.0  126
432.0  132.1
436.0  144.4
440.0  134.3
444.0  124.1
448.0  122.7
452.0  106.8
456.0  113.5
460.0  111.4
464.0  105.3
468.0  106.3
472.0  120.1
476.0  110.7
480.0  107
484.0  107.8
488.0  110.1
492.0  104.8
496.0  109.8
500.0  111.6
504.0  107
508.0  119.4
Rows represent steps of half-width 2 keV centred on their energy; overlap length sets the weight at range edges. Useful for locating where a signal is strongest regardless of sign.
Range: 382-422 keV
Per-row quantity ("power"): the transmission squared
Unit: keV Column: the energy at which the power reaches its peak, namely 416.0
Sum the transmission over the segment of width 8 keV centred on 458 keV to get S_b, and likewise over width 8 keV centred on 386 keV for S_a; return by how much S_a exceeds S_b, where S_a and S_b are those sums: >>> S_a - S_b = -43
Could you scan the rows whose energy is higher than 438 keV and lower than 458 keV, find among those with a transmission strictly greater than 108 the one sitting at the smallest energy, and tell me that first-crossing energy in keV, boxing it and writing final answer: 440.0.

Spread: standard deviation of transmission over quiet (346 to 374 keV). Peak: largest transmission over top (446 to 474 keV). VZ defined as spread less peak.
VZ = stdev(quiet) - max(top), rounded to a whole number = -113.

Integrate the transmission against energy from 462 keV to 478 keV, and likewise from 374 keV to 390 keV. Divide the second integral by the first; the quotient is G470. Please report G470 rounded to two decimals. 0.70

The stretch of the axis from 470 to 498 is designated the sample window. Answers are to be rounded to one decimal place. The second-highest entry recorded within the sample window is 110.7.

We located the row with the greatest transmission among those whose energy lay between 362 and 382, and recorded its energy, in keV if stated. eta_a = 364.0 keV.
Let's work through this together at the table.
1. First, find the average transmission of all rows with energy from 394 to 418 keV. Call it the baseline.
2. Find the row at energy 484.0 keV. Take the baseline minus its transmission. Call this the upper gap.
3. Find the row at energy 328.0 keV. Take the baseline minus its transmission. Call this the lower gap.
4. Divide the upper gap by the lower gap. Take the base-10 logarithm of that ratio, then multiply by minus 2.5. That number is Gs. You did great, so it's 1.1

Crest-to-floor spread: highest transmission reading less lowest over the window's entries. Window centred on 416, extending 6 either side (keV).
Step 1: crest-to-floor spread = 15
